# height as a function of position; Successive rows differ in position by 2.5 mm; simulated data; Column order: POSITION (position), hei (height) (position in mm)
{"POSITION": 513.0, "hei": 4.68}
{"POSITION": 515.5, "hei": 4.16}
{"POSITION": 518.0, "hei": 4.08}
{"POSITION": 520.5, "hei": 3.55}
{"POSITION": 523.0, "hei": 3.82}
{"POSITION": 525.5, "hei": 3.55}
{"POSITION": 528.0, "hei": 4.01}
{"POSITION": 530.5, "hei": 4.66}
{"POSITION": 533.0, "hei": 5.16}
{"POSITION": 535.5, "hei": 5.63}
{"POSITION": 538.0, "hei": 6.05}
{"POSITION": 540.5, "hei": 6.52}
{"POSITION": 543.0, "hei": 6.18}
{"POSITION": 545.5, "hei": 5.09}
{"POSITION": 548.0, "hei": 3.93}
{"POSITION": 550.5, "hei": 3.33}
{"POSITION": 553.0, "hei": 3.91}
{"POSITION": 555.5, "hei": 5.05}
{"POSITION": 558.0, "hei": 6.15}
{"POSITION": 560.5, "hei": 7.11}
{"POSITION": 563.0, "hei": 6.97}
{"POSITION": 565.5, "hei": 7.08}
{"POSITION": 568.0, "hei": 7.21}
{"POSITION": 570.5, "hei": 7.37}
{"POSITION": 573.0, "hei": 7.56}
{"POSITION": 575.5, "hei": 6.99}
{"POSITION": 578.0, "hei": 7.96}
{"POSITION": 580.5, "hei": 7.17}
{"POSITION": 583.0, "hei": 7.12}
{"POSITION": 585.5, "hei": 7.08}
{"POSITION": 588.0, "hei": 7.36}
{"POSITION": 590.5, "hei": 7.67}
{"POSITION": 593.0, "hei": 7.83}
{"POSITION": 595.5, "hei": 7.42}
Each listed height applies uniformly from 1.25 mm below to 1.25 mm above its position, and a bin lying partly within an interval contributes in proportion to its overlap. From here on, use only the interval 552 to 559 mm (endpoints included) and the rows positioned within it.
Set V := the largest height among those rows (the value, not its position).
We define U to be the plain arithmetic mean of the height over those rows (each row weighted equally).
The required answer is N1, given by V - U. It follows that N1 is 1.11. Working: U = 5.0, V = 6.15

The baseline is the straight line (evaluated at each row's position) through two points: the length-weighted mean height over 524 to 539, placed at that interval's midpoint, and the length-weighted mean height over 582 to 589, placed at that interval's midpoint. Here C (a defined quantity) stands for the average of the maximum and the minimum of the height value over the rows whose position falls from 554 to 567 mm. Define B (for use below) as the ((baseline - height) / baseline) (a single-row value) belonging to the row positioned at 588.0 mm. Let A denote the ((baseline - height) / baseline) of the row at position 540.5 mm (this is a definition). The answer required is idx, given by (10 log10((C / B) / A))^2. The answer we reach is 1167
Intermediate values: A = -0.25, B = -0.01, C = 6.1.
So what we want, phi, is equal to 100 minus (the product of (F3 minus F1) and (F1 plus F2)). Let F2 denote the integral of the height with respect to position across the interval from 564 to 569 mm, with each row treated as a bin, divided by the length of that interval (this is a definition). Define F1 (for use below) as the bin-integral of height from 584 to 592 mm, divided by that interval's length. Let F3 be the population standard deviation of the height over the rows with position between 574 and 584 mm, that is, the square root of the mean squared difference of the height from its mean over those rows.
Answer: 202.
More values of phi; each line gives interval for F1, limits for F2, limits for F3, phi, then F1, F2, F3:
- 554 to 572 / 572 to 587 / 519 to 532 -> 188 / 6.68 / 7.3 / 0.41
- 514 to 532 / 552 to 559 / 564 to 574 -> 135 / 4.00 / 5.0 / 0.18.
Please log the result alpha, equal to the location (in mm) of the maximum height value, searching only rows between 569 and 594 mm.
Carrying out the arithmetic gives 578.0 mm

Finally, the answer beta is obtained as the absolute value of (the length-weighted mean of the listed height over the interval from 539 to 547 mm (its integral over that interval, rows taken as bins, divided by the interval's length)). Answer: 5.9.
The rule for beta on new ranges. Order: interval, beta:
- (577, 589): 7.3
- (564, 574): 7.3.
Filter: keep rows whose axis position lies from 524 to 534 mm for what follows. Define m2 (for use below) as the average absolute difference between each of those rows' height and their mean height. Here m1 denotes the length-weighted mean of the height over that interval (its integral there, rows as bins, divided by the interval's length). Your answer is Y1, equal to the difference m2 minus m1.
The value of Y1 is -4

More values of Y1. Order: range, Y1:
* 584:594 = -7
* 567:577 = -7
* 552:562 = -5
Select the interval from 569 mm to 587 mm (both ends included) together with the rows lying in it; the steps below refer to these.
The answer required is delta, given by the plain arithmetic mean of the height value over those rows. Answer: 7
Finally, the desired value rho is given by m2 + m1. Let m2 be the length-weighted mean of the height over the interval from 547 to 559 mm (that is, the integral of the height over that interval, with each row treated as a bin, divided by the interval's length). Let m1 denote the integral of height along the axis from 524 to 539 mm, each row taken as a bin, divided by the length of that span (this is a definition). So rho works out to 9.3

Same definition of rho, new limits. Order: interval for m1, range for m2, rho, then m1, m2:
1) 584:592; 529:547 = 12.9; 7.4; 5.6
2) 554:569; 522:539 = 11.2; 6.5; 4.7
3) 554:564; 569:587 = 13.6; 6.2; 7.3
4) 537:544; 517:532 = 10.2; 6.3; 4.0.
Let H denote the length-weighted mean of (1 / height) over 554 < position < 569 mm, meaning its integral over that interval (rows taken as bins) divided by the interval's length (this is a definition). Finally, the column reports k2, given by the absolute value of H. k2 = 0.16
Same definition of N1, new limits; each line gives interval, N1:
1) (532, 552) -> 1.28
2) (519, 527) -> 0.18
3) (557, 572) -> 0.39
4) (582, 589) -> 0.17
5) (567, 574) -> 0.18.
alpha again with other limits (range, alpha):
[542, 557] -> 543.0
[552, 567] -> 560.5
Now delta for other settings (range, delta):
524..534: 4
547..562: 5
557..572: 7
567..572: 7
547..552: 4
